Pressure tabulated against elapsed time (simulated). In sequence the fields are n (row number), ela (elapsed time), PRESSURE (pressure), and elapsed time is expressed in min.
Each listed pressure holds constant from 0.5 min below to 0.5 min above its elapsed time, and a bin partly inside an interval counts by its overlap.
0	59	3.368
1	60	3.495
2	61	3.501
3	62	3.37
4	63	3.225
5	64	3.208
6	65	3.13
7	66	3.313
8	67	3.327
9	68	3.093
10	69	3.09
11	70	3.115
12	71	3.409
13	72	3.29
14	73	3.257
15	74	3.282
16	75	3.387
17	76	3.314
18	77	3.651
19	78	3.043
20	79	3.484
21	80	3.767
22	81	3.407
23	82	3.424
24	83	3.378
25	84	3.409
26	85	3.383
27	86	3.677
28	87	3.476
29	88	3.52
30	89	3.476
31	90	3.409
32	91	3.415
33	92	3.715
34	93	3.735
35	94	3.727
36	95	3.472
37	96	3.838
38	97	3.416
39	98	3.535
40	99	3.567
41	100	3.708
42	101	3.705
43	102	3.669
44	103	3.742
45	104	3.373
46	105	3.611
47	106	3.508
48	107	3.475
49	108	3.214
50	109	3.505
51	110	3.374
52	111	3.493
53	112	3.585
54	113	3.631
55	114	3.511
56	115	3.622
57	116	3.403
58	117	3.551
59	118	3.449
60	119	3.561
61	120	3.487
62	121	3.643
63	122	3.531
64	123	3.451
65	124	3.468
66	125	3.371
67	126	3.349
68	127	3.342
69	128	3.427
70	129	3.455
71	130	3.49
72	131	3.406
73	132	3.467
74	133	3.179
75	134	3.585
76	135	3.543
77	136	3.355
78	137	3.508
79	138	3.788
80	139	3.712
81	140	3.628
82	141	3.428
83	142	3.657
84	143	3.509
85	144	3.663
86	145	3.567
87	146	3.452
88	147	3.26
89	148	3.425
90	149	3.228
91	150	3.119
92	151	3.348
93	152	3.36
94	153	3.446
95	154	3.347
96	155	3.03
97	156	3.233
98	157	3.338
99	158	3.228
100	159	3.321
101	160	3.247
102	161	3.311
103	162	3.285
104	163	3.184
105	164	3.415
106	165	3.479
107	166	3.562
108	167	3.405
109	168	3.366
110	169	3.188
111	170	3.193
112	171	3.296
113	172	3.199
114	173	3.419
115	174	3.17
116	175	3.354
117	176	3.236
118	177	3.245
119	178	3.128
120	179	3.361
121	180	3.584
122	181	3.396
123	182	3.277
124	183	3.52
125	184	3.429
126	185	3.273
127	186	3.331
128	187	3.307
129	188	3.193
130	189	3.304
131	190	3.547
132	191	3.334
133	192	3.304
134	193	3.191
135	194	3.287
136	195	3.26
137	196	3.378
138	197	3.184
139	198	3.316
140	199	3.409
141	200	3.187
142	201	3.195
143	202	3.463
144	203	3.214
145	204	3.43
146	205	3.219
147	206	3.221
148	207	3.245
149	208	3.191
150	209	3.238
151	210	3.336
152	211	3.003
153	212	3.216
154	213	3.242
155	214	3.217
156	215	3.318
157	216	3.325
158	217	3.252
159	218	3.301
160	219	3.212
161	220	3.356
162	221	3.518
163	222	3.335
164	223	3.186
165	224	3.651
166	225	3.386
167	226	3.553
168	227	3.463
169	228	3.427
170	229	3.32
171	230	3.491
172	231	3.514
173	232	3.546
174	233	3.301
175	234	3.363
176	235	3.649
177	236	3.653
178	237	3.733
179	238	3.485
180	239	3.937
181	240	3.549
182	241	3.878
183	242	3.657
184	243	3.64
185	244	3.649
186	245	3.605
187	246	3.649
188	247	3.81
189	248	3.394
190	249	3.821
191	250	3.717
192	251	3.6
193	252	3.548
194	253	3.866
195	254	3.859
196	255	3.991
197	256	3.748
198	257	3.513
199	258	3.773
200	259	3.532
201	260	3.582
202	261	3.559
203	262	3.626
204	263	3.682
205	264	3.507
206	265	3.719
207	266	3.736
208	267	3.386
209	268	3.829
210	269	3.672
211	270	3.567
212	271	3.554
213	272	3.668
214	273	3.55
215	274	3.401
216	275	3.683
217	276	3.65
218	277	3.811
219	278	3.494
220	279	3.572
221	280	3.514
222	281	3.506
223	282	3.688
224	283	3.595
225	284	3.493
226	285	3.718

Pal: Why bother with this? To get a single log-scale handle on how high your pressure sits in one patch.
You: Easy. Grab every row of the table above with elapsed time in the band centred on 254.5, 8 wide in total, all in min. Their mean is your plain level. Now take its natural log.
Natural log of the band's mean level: 1.32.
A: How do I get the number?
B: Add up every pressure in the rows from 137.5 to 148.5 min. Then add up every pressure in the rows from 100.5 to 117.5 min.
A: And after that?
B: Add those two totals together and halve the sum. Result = 50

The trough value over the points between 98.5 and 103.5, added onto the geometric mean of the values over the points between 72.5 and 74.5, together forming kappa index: 6.8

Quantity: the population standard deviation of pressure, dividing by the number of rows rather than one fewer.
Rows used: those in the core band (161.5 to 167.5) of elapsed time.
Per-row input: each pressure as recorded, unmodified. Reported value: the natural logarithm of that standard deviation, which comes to -2.09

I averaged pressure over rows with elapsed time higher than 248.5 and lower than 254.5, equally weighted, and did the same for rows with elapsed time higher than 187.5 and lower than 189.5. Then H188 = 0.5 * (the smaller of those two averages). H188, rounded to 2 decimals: 1.62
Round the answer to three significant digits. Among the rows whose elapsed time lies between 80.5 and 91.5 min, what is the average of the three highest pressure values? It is 3.56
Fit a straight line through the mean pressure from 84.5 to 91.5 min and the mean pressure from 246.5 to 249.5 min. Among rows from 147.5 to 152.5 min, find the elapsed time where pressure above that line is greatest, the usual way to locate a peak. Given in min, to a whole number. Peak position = 148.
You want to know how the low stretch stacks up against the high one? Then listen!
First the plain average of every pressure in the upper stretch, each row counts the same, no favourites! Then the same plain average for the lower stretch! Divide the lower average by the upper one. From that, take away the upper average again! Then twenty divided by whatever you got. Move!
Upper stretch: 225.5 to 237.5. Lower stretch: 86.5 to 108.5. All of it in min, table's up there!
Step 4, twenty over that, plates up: -8.1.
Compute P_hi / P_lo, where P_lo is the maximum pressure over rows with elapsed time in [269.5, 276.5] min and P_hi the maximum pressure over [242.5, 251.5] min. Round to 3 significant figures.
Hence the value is 1.04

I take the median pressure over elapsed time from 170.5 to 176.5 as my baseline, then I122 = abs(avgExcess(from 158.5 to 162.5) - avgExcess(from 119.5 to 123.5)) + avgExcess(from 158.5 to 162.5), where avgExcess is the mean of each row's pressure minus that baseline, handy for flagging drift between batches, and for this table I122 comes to 0.3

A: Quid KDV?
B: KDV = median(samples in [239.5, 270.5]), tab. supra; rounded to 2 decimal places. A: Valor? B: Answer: 3.65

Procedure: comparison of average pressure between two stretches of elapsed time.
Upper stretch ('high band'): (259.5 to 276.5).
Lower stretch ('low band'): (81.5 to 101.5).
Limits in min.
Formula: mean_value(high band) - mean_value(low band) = 0.06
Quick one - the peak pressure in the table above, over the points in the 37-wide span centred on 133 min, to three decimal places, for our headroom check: 3.788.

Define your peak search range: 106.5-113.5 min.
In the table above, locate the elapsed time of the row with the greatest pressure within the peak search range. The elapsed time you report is 113 min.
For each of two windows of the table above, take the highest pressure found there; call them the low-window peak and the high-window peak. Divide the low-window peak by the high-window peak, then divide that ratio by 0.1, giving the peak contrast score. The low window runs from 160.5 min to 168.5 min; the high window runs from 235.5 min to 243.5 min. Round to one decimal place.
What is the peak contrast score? 9.0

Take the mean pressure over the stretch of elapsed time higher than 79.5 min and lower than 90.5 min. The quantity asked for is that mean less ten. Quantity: -6.52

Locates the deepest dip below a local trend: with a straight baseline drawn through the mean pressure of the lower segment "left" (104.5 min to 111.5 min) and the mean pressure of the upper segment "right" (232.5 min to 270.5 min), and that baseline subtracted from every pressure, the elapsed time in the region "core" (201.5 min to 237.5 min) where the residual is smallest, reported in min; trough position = 211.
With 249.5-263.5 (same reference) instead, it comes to 257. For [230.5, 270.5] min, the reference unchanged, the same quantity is 233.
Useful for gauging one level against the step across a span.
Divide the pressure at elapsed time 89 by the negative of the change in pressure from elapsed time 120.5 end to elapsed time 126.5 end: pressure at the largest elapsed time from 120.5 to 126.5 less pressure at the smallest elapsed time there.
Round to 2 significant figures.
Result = 12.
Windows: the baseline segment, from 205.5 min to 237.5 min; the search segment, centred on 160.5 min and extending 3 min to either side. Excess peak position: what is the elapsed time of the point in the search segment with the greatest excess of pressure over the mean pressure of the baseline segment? 159 min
